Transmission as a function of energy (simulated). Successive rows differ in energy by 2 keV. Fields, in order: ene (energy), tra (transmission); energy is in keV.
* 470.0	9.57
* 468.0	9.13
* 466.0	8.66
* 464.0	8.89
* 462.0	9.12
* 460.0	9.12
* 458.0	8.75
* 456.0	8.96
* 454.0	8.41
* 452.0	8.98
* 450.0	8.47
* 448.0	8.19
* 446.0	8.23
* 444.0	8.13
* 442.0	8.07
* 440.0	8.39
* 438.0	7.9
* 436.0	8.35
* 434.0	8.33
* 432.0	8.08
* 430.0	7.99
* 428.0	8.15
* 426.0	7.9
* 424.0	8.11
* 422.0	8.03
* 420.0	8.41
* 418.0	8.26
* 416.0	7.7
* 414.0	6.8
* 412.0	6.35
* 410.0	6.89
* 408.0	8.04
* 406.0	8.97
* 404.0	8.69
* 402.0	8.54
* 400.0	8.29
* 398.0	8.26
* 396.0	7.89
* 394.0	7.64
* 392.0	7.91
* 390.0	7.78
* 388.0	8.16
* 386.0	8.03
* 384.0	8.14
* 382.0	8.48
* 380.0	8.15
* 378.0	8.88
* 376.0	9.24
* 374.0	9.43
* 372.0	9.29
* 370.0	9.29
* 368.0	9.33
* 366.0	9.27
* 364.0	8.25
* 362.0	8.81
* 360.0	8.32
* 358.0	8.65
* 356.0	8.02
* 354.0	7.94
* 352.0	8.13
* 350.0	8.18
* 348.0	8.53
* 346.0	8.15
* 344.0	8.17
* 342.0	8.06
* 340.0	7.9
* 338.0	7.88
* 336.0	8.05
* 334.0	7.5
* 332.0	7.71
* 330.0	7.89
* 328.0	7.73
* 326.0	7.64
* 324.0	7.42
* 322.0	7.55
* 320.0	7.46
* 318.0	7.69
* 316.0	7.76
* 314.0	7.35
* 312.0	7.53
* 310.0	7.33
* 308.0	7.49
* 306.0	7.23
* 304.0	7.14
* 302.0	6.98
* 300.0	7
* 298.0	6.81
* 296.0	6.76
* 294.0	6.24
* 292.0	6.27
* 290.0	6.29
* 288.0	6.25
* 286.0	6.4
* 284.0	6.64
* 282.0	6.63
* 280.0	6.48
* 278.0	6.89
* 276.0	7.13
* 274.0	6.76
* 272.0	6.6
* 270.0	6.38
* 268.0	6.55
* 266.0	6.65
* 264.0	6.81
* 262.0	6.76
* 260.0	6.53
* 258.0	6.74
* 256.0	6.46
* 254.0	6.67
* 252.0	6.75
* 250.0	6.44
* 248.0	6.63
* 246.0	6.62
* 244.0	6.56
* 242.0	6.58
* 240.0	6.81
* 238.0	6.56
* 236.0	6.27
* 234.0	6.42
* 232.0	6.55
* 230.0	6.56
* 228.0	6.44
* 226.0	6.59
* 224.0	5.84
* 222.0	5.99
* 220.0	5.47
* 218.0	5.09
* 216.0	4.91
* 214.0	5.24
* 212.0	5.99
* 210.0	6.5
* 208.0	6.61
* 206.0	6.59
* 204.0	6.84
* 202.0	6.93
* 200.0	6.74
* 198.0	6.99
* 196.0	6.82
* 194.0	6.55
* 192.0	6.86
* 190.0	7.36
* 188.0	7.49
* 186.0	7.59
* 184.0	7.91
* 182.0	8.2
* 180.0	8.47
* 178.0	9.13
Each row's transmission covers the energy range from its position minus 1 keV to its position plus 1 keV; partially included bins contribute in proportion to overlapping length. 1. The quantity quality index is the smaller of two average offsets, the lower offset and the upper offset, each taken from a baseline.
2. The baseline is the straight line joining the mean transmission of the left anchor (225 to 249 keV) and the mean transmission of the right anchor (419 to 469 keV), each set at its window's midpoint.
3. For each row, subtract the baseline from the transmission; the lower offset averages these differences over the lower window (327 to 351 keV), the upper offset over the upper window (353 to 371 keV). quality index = 0.50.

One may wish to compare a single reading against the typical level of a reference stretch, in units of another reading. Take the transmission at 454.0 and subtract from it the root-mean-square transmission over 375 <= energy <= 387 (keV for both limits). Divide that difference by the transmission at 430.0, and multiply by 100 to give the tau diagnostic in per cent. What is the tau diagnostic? -1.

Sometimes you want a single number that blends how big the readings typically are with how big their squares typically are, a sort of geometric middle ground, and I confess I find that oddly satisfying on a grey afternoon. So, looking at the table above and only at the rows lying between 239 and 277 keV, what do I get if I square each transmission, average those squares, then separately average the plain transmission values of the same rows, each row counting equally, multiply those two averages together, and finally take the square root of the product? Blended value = 17.2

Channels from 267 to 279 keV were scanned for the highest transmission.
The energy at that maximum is 276.0 keV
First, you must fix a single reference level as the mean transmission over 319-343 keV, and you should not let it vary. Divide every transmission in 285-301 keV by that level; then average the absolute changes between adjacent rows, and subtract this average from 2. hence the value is 1.98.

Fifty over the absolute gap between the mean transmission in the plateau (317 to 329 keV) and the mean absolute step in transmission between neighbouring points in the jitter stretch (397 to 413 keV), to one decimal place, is 7.0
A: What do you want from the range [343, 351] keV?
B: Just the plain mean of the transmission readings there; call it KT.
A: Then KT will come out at 8.3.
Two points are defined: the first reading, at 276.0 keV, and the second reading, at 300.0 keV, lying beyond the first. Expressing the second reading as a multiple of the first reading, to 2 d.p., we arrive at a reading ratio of 0.98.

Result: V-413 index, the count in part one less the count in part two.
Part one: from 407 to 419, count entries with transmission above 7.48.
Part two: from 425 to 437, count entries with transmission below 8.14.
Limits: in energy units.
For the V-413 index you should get 0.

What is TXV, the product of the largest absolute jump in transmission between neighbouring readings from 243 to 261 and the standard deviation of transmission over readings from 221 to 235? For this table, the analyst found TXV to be 0.09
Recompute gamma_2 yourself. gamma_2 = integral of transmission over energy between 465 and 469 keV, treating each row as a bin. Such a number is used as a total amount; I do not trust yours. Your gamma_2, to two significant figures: 36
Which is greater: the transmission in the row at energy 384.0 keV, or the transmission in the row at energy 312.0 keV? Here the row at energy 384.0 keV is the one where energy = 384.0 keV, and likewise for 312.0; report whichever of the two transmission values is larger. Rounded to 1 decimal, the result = 8.1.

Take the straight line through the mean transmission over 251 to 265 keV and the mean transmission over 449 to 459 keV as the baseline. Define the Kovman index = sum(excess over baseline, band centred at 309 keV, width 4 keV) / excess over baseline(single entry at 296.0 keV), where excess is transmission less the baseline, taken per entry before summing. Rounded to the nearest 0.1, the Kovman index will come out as -1.3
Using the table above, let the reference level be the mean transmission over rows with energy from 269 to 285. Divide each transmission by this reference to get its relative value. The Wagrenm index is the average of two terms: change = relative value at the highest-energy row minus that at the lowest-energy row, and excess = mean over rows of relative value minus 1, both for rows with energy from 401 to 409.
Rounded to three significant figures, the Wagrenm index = 0.103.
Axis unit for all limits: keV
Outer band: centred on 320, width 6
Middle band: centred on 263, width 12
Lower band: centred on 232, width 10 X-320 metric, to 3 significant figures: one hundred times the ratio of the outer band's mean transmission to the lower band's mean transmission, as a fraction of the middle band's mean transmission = 17.6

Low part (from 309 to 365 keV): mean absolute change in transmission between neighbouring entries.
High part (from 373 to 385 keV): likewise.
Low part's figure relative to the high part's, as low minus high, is -0.16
